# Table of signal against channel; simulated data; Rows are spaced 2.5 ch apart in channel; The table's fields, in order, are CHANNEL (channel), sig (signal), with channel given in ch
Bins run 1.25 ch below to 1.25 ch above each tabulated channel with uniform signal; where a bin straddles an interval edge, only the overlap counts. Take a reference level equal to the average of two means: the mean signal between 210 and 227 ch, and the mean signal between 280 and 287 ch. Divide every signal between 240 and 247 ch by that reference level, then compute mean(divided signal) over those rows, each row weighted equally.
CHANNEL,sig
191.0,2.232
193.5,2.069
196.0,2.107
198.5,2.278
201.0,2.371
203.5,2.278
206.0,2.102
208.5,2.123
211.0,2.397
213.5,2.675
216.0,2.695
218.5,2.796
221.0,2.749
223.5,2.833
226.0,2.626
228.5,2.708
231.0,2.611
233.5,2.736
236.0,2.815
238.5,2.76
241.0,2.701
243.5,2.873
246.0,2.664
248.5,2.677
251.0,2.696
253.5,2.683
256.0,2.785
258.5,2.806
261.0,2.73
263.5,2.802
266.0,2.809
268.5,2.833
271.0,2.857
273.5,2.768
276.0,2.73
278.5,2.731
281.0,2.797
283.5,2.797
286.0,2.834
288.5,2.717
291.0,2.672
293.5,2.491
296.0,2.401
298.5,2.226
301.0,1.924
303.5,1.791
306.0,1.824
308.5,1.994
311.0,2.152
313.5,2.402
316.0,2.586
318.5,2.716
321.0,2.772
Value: 1.00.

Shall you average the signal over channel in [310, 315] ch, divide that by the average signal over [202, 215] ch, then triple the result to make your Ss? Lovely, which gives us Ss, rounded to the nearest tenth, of 3.0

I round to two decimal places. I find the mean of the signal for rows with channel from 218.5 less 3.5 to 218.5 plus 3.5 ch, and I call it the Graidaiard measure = 2.75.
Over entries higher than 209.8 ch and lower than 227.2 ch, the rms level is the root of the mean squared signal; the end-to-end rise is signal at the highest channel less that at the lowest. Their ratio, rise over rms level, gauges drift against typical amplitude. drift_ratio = 0.09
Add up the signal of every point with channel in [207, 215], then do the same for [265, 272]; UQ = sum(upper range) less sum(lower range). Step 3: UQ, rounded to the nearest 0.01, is 1.30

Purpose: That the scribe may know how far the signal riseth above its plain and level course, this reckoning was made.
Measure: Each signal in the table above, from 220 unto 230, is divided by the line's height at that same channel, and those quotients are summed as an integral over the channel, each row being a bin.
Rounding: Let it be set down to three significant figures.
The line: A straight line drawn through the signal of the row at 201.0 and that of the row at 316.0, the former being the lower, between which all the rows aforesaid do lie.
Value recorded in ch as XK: 11.3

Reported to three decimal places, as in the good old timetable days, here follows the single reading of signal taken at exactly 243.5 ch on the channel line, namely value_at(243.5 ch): 2.873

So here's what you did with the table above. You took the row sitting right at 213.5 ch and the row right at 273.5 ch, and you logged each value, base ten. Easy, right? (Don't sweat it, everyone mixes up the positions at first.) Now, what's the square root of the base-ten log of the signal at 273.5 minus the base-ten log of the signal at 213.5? 0.12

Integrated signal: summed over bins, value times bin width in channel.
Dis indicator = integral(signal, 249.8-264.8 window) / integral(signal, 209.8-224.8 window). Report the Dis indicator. 1.02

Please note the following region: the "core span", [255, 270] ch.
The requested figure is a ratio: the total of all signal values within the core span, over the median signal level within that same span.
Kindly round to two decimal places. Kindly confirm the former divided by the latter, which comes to 5.98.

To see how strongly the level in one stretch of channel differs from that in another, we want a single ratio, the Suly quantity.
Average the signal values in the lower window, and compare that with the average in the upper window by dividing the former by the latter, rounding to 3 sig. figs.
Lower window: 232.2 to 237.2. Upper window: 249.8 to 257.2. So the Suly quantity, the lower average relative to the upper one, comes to 1.02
